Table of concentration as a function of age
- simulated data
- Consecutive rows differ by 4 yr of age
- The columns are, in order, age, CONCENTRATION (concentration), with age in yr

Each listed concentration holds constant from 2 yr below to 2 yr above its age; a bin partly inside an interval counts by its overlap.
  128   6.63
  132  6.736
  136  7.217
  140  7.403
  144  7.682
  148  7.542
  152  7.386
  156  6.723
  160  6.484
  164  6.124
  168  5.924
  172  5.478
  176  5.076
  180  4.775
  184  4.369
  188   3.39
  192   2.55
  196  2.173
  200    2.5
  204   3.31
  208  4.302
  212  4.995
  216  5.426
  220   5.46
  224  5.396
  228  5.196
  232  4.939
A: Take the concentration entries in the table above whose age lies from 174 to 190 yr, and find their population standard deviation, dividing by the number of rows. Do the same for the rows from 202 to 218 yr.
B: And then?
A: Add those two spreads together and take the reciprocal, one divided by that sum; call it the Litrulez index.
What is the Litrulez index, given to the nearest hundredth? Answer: 0.70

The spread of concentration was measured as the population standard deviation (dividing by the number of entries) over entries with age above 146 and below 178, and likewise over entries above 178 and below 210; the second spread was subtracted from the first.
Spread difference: -0.10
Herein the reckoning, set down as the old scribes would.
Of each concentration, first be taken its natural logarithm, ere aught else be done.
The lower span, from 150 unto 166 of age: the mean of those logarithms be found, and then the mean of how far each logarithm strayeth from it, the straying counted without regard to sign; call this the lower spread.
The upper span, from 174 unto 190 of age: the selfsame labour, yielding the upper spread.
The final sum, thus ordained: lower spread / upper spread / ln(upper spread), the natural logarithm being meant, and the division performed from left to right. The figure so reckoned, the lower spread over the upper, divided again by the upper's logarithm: -0.22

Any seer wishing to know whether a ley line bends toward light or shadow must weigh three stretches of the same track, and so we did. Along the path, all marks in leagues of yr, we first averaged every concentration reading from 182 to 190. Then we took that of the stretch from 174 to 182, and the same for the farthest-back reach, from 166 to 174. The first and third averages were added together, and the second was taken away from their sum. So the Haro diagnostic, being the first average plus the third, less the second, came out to 4.7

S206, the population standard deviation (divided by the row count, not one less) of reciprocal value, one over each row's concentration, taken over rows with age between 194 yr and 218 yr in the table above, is 0.103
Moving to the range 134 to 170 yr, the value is 0.013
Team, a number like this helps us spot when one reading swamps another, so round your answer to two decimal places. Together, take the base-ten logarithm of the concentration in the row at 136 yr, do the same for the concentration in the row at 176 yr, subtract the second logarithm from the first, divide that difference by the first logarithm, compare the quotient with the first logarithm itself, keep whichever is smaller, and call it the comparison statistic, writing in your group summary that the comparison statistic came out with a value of 0.18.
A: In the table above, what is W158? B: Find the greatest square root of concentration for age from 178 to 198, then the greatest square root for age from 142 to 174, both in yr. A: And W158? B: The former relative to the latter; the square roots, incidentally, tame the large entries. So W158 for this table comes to 0.79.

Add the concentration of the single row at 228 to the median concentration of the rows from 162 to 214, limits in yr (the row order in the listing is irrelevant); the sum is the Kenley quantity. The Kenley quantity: 9.6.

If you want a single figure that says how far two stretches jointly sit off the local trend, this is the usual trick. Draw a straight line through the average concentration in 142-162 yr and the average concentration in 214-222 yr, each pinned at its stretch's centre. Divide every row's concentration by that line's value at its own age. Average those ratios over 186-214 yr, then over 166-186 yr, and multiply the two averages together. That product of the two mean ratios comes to 0.44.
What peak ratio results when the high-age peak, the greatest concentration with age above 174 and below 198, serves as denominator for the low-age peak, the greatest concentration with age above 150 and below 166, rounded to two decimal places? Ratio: 1.46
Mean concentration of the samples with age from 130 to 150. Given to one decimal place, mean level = 7.3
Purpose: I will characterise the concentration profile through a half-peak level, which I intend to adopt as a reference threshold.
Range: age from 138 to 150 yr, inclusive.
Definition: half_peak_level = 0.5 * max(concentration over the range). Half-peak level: 3.8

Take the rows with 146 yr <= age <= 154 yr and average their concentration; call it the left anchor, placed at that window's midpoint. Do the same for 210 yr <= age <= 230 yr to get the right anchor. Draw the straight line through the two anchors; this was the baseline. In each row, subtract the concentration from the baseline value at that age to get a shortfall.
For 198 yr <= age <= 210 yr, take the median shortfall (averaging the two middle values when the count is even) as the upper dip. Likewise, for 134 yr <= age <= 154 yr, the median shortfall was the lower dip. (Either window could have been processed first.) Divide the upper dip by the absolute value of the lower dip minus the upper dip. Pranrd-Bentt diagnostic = 1.0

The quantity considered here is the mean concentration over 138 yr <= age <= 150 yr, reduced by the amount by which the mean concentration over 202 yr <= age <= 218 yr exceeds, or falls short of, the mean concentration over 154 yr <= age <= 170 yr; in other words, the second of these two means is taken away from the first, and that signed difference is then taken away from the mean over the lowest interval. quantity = 9.3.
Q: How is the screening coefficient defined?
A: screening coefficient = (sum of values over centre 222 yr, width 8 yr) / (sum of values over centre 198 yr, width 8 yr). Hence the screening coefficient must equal 2.3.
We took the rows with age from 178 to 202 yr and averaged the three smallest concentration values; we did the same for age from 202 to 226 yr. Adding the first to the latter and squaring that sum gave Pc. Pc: 44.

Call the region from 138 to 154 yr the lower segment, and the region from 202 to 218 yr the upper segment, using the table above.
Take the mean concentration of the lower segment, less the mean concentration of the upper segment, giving 3.0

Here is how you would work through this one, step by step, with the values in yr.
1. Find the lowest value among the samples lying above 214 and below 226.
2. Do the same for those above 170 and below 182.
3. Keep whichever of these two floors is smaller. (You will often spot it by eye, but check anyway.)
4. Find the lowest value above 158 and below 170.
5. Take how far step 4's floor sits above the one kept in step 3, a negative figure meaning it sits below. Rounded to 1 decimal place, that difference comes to 1.1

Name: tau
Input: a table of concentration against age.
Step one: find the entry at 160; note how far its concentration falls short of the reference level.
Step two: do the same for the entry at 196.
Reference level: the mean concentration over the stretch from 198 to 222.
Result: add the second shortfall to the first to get 0.0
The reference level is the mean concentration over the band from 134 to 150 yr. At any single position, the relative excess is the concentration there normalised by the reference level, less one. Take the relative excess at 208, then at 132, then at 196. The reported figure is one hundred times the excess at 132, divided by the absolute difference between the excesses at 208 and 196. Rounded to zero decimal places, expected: -34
